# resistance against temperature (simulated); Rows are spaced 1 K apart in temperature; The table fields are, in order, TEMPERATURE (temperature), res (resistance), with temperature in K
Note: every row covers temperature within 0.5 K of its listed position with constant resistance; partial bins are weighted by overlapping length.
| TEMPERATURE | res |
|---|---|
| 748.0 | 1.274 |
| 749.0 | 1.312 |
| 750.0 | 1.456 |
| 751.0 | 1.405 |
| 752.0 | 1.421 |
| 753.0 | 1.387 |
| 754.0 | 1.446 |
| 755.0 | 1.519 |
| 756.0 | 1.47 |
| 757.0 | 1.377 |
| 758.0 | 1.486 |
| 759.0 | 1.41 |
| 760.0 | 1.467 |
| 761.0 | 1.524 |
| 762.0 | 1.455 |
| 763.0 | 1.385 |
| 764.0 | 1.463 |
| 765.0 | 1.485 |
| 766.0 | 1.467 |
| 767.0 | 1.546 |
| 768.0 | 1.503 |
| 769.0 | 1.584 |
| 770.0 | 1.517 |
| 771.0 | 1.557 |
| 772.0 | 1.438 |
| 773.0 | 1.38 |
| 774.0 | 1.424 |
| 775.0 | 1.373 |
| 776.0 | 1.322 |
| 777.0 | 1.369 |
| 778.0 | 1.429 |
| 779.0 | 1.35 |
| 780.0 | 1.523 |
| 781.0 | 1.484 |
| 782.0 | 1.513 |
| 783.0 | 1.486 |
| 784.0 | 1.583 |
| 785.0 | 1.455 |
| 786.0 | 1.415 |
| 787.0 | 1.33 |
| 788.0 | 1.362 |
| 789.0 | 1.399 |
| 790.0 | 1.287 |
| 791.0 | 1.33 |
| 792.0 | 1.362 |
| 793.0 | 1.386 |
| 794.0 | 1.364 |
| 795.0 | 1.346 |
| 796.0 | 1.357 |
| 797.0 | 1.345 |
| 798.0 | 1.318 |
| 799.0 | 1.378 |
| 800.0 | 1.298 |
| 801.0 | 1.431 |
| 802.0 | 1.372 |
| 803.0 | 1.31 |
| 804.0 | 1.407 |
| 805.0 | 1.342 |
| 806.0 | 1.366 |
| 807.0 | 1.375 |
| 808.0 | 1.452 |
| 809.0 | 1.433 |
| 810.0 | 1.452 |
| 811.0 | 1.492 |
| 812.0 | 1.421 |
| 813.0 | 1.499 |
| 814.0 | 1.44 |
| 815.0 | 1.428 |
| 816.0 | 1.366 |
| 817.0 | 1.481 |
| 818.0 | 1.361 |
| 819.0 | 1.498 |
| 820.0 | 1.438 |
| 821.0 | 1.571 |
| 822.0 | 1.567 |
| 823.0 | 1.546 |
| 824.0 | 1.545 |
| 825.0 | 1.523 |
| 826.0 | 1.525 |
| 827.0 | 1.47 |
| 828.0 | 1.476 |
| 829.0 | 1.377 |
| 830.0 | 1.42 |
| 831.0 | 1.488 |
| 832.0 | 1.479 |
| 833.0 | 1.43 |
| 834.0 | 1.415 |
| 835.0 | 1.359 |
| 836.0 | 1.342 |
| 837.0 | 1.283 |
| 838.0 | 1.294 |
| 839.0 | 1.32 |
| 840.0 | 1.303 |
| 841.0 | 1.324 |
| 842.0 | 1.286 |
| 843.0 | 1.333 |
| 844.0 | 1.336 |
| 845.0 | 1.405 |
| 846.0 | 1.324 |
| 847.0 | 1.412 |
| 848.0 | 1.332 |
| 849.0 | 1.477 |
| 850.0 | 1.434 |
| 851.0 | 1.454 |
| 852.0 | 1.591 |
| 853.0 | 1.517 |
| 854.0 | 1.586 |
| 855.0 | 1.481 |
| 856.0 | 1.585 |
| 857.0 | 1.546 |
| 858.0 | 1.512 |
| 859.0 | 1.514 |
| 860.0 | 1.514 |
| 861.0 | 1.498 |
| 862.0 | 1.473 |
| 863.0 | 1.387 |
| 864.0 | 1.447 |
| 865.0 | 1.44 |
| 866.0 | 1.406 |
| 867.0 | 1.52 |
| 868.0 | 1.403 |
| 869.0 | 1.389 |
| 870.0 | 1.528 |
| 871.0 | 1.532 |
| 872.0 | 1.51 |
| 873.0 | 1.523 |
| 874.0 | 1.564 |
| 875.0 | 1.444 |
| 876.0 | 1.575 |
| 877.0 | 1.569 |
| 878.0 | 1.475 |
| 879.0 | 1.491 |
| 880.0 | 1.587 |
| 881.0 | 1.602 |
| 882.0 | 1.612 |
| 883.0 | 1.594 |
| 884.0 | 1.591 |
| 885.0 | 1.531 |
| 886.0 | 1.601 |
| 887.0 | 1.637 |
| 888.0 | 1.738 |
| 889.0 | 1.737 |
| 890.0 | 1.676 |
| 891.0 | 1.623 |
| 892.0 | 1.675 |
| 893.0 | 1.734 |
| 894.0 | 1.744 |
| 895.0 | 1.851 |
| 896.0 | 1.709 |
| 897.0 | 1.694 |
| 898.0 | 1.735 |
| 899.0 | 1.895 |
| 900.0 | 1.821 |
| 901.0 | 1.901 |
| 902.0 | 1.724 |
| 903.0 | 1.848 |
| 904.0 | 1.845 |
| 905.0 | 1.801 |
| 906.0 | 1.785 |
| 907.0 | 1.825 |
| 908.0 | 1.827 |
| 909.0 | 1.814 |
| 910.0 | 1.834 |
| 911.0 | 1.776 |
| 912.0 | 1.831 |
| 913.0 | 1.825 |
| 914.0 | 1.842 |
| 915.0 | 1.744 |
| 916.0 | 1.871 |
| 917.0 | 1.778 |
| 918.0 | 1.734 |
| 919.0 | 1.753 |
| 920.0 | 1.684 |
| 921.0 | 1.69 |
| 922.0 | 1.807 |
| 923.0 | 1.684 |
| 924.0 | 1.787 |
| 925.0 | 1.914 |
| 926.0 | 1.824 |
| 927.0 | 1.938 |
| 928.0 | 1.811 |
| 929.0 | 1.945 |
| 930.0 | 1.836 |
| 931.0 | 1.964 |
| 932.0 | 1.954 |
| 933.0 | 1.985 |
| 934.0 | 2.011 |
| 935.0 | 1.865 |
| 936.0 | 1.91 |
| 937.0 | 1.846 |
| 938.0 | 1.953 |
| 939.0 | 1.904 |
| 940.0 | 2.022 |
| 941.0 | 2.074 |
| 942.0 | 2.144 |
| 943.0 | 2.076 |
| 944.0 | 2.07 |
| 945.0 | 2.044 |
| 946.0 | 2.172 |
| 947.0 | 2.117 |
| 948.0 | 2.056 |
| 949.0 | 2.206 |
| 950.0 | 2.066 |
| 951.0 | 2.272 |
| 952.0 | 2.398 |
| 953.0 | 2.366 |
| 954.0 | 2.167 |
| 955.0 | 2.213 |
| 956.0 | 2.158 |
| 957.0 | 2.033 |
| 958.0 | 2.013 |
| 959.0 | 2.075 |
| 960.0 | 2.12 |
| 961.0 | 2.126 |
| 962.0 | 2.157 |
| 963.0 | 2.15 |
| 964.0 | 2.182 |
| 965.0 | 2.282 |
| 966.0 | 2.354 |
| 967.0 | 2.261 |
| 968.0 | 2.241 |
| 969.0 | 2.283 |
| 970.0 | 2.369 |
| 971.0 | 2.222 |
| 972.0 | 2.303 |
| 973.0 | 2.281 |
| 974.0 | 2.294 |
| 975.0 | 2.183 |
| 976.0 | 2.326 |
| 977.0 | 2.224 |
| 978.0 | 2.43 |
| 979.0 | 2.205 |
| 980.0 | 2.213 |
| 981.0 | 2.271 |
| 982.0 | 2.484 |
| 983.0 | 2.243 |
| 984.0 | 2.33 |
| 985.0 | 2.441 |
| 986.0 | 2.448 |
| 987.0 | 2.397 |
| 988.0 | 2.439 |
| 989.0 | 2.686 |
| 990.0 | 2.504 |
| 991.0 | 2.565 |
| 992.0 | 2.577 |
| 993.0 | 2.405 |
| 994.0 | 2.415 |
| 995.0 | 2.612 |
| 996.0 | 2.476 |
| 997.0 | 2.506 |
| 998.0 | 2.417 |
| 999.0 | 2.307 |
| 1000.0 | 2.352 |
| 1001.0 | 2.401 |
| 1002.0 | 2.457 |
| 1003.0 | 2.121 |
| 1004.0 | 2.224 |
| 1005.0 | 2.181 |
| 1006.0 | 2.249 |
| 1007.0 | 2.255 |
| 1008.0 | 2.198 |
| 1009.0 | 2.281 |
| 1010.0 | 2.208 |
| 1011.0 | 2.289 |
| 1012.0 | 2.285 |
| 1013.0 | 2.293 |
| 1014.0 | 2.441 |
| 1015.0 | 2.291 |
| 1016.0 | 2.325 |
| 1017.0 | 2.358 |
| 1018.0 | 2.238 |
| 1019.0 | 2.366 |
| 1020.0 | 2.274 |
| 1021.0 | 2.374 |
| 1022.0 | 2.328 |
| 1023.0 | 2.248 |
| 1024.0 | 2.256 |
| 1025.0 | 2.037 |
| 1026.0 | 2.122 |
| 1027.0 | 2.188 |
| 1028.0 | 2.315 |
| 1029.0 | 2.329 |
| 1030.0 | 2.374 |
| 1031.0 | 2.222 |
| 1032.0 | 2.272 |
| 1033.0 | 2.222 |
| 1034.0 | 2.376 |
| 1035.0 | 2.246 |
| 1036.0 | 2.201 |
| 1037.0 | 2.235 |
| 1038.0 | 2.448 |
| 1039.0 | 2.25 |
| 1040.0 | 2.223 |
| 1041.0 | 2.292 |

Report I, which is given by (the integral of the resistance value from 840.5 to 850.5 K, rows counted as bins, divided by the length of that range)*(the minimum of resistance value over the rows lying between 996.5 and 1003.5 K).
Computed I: 2.9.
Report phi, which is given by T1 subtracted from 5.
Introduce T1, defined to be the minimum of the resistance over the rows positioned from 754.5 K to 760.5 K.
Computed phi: 3.62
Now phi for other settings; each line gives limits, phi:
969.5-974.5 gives 2.78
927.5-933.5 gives 3.19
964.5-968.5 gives 2.76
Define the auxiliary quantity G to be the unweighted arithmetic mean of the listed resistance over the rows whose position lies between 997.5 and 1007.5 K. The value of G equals 2.30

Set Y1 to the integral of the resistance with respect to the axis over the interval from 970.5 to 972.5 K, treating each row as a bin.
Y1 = 4.5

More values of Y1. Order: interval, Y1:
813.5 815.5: 2.9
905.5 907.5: 3.6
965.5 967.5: 4.6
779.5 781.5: 3.0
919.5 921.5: 3.4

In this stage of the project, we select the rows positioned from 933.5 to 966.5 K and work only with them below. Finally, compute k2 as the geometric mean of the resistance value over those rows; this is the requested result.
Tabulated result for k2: 2.1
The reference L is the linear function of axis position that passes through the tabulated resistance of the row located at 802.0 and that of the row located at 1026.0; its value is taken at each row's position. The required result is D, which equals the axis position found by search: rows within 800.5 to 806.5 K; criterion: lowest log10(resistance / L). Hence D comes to 803.0 K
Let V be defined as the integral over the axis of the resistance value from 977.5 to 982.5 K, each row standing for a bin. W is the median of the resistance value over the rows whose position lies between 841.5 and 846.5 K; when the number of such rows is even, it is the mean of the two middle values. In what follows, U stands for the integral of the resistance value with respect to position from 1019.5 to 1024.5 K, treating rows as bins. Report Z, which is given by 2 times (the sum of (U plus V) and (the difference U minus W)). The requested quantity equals 66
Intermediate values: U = 11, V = 11.6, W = 1.3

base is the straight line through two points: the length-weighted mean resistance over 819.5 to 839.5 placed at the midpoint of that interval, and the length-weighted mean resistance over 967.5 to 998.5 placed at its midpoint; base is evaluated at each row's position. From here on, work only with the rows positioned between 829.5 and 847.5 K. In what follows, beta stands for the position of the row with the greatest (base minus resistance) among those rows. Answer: 842.0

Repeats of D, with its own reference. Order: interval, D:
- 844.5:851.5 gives 846.0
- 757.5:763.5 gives 763.0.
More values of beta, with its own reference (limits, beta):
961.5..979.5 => 979.0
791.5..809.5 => 803.0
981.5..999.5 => 999.0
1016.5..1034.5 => 1025.0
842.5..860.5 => 848.0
